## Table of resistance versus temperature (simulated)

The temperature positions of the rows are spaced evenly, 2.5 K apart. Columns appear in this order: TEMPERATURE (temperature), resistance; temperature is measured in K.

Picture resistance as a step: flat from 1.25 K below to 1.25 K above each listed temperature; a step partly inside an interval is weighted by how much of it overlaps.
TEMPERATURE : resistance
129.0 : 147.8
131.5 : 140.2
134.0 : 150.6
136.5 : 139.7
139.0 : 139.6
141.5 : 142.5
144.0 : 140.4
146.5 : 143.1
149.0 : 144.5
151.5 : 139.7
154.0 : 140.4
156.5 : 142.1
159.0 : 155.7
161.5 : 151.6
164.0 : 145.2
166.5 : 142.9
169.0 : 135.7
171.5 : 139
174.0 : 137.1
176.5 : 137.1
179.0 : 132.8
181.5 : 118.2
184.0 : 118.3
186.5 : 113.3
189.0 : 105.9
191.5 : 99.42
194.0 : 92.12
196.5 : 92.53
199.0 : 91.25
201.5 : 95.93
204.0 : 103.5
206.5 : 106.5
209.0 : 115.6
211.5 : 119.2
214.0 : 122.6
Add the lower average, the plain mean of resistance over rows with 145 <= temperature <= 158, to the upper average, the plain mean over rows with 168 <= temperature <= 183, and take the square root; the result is 16.6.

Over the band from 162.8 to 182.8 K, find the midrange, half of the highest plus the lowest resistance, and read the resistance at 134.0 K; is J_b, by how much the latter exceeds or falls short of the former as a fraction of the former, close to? 0.1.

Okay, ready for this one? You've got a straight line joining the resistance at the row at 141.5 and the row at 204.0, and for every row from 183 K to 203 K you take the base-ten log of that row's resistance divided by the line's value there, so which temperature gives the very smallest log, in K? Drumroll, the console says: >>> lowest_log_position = 194.0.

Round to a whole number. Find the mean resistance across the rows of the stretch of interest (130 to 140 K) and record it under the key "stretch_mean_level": 143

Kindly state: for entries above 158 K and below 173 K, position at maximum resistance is 159.0 K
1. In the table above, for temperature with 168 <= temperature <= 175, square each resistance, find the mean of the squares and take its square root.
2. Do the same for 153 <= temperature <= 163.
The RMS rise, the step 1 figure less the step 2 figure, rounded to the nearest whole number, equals -10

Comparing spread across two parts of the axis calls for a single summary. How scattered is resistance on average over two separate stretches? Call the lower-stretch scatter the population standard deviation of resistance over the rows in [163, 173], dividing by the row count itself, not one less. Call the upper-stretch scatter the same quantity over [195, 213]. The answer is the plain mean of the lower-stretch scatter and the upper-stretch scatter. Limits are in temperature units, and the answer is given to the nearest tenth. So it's 6.9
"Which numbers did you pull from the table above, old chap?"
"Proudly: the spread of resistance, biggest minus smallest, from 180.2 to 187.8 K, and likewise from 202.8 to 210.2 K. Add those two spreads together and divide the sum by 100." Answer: 0.17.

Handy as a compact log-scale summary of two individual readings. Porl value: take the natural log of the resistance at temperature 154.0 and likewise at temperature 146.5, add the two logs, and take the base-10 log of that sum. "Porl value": 1.00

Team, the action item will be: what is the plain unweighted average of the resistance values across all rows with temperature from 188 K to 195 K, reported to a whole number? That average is 99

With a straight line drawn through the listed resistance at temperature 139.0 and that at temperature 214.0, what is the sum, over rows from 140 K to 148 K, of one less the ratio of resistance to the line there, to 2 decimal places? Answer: -0.08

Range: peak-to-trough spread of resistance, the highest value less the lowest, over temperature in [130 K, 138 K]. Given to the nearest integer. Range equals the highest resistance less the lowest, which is 11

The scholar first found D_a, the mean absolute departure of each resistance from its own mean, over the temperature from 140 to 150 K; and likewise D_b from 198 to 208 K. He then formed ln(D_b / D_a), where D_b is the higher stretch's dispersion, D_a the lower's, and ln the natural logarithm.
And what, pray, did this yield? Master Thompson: 1.6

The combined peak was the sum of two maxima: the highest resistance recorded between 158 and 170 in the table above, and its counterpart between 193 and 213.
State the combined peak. 275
